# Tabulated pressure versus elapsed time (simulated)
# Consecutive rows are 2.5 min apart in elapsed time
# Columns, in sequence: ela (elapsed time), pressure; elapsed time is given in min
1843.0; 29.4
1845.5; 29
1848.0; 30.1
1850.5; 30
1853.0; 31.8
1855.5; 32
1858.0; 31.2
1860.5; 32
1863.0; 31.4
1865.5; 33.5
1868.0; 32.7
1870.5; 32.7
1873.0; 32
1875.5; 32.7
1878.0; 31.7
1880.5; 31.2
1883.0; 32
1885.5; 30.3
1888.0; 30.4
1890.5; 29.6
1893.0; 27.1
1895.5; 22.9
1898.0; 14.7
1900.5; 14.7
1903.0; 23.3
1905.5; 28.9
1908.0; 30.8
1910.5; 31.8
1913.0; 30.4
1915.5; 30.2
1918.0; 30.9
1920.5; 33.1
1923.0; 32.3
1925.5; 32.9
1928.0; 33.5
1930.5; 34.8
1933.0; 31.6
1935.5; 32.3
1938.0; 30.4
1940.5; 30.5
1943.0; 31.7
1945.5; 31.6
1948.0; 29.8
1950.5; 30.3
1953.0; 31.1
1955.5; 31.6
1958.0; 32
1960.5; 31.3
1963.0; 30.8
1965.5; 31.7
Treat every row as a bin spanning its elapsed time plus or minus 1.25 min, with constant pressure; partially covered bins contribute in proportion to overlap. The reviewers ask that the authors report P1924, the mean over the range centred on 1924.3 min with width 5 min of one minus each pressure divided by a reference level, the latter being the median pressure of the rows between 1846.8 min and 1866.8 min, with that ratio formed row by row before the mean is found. -0.032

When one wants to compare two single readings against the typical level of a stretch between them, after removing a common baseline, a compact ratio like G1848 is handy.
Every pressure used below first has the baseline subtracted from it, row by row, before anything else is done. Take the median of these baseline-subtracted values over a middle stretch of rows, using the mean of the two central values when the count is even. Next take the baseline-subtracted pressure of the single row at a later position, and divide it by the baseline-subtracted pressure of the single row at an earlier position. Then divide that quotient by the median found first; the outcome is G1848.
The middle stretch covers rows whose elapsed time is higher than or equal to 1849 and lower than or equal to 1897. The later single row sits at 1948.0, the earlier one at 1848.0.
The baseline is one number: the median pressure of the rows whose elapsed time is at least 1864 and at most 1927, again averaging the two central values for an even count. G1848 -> 1.7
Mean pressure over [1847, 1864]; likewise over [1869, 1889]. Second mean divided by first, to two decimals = 1.01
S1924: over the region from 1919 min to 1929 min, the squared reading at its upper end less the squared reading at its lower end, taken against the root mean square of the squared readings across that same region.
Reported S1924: 0.02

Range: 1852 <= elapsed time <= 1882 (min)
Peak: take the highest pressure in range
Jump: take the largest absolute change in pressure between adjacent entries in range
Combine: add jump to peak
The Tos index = 36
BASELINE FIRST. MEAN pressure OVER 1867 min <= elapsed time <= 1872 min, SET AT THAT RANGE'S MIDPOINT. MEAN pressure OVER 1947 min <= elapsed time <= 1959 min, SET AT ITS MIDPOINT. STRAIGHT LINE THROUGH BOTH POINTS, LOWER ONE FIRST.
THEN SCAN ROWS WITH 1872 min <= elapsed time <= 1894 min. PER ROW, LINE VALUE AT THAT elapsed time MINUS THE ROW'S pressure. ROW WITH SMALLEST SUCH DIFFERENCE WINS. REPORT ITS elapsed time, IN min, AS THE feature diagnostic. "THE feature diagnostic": 1875.5 min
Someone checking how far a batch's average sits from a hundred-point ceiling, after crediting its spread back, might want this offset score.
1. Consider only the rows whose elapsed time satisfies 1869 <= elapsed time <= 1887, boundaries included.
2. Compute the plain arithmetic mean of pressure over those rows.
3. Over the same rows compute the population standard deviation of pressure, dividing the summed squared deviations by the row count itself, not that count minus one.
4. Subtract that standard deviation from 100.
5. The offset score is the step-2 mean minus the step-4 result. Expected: -67.4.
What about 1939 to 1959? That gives -68.2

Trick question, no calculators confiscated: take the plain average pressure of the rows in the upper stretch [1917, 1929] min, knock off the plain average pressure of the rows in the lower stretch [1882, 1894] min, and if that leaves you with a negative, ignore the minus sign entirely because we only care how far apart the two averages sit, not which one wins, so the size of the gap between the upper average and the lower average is 2.7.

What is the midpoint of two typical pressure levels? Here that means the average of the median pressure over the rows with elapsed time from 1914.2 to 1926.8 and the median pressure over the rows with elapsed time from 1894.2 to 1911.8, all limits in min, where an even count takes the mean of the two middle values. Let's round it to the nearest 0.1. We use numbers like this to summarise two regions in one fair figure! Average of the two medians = 27.8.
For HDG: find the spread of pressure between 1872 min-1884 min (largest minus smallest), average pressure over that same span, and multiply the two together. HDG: 48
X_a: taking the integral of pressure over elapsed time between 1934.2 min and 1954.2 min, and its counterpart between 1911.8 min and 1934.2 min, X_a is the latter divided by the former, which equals 1.2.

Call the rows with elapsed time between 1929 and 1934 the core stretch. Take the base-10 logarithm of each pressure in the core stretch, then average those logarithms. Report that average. 1.52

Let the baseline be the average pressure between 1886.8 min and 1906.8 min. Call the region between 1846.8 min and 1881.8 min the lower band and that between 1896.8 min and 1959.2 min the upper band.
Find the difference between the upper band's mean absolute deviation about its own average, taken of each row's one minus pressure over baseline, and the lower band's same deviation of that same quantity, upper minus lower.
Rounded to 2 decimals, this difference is 0.10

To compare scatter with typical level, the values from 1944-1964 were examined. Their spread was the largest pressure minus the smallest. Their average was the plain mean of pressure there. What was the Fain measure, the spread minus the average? -29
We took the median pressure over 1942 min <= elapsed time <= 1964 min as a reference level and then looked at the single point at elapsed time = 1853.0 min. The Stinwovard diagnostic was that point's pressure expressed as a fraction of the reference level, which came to 1.02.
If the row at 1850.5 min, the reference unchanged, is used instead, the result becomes 0.96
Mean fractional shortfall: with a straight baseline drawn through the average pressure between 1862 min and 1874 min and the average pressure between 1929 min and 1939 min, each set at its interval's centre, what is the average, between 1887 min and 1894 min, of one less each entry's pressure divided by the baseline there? 0.10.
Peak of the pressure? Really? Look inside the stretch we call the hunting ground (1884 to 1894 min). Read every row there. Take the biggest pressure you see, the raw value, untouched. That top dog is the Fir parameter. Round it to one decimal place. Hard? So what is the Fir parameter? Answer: 30.4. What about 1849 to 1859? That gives 32.0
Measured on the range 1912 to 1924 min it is 33.1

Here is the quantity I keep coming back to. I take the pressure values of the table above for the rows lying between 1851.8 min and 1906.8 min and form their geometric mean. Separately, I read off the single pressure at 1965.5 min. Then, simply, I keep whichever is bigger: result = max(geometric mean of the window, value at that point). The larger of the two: 31.7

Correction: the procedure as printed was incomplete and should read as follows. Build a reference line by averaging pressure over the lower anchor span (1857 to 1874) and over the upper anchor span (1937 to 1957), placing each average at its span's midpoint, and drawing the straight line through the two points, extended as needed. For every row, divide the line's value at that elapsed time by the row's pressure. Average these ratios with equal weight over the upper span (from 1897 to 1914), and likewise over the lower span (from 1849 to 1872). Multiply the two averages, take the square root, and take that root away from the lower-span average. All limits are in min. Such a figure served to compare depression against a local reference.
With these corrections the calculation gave -0.18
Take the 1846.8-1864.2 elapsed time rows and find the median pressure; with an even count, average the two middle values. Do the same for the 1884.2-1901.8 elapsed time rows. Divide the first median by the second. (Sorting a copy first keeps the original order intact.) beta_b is 1.16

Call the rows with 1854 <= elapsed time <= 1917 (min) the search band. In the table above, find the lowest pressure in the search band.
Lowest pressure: 14.7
